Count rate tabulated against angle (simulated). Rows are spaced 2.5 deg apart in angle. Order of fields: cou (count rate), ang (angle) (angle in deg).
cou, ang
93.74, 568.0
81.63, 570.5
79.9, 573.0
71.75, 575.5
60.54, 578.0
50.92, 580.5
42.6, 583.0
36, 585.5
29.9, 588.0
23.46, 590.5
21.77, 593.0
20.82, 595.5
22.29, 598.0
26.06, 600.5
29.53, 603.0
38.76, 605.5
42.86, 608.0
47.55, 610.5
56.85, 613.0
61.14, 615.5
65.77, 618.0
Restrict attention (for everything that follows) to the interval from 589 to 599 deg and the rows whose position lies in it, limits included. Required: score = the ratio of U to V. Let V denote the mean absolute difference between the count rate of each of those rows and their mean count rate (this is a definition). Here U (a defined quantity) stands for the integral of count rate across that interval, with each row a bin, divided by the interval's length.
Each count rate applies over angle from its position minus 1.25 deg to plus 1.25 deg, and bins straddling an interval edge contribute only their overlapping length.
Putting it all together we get 28.2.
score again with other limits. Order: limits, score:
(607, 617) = 7.6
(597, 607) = 6.0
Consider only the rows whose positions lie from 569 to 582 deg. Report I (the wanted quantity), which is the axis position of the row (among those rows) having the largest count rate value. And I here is 570.5 deg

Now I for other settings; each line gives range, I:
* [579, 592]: 580.5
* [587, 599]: 588.0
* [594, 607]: 605.5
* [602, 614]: 613.0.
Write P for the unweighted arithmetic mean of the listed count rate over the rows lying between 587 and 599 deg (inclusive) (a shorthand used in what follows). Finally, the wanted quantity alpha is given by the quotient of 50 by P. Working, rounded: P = 24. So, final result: 2.1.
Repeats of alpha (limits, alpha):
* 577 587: 1.1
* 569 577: 0.6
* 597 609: 1.6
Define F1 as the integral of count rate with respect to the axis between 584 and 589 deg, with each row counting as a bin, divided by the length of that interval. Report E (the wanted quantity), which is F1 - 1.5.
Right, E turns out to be 32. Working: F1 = 34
